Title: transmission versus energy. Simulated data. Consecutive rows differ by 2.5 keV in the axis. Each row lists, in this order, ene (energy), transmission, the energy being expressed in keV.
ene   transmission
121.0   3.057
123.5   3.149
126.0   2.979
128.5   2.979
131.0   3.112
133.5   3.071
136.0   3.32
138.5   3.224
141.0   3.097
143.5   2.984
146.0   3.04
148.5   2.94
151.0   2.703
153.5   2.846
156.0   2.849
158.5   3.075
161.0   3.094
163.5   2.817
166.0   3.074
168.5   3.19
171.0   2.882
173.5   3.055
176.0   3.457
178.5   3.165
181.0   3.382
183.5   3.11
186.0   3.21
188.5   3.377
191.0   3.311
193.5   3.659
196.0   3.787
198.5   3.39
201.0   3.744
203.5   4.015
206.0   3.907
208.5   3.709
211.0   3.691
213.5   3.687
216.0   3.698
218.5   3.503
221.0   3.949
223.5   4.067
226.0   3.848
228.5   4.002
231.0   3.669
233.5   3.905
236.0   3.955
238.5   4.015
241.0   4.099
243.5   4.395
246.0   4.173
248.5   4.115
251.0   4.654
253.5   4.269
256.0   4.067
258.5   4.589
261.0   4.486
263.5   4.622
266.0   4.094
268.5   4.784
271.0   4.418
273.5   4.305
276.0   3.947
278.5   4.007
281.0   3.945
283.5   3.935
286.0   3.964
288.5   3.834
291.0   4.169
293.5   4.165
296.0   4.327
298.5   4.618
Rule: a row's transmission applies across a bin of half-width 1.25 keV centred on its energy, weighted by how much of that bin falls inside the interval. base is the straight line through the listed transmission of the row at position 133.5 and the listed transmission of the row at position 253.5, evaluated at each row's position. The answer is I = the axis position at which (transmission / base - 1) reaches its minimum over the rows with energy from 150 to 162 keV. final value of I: 151.0 keV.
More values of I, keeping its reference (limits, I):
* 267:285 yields 283.5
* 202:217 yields 216.0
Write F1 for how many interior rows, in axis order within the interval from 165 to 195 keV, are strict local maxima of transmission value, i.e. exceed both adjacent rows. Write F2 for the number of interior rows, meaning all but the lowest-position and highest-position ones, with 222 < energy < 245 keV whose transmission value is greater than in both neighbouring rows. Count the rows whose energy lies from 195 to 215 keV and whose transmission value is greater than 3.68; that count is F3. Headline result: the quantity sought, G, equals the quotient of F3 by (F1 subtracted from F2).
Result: -2.3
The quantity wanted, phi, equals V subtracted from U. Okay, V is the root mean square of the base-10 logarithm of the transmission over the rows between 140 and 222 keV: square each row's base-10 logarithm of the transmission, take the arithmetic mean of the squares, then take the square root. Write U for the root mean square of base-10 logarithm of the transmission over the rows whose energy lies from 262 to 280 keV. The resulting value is 0.11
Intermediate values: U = 0.63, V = 0.52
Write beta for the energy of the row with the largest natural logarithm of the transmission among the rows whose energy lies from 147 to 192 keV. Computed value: 176.0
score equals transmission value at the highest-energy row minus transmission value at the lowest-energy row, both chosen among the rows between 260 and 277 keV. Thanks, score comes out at -0.5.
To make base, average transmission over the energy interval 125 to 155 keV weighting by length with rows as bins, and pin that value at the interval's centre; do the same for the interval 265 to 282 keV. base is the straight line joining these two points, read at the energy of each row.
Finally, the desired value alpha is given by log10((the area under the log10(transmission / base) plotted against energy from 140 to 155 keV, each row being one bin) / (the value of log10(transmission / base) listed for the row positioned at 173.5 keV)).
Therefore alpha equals 1.0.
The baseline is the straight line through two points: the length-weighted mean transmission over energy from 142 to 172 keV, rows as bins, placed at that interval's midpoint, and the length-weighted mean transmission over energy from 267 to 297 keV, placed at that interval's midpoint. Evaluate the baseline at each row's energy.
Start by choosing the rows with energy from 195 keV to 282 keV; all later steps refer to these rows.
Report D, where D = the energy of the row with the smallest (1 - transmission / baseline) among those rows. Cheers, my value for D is 251.0 keV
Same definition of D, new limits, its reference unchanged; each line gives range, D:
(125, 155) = 136.0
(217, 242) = 223.5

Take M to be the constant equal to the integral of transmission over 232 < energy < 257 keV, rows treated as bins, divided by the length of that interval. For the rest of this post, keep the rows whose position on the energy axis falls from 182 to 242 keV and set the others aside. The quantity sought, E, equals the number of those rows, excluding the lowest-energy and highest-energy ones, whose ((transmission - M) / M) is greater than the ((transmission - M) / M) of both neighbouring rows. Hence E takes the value 6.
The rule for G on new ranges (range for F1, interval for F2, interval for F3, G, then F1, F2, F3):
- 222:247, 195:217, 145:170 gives 0.0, 2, 1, 0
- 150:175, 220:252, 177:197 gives 1.0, 2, 3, 1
